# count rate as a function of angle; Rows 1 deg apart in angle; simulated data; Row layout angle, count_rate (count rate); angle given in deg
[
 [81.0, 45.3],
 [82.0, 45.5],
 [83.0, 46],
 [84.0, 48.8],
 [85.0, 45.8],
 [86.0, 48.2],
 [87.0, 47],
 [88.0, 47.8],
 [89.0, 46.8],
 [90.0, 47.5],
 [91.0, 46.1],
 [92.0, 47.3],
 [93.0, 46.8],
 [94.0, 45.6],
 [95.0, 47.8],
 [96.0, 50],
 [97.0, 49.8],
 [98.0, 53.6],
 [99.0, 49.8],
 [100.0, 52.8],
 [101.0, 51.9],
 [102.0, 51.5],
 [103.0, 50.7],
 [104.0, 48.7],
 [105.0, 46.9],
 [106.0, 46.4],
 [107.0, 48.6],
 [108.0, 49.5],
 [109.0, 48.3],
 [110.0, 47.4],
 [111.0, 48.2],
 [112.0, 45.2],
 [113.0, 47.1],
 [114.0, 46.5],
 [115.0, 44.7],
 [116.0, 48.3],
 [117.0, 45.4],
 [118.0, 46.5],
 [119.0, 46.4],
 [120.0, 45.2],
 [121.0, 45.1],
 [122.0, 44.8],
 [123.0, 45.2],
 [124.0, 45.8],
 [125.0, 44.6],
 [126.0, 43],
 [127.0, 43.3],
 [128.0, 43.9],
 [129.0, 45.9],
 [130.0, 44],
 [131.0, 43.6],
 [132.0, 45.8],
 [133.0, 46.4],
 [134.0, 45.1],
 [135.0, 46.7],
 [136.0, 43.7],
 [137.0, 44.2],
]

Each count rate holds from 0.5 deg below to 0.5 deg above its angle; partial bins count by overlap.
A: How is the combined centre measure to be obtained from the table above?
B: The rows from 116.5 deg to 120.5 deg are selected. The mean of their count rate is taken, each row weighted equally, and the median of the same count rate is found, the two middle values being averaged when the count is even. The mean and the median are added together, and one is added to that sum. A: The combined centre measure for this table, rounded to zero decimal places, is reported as 93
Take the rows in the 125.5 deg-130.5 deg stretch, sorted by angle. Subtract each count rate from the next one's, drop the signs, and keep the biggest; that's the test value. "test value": 2.0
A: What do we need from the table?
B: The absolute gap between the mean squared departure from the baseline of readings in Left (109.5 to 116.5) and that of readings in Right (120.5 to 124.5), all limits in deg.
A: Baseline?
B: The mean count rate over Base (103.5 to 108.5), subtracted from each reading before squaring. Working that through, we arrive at 4.7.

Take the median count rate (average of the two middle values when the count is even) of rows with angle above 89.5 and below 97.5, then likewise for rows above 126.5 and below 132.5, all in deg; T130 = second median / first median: 0.93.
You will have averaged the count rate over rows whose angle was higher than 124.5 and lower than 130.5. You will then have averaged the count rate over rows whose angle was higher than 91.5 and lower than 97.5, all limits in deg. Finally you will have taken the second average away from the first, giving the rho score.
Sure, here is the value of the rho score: -3.8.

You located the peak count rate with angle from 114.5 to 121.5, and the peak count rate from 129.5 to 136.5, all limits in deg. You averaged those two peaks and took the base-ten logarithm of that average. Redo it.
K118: 1.68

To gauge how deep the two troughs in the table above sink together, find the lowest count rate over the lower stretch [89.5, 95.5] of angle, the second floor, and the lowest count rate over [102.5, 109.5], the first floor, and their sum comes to 92.0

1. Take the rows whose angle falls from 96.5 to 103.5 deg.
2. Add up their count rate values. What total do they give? 360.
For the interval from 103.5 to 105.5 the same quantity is 96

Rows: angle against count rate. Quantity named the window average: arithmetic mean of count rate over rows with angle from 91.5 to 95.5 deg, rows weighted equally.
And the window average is 46.9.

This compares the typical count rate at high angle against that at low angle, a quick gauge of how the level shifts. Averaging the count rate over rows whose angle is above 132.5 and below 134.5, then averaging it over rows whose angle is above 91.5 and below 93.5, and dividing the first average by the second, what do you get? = 0.97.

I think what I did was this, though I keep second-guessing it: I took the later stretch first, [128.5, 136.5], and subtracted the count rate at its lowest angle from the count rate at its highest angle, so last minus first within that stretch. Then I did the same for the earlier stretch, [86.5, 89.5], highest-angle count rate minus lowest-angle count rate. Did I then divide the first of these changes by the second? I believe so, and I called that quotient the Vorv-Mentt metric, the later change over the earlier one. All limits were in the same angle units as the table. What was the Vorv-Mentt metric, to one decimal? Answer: 11.0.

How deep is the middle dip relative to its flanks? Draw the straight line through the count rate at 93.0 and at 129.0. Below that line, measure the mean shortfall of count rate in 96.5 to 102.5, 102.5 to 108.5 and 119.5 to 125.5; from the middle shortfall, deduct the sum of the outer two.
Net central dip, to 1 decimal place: 2.0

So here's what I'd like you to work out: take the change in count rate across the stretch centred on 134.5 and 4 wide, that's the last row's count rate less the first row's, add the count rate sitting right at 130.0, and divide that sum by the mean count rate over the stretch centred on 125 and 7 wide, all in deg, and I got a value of 0.93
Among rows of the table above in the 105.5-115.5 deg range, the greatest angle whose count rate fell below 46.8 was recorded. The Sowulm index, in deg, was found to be 115.0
